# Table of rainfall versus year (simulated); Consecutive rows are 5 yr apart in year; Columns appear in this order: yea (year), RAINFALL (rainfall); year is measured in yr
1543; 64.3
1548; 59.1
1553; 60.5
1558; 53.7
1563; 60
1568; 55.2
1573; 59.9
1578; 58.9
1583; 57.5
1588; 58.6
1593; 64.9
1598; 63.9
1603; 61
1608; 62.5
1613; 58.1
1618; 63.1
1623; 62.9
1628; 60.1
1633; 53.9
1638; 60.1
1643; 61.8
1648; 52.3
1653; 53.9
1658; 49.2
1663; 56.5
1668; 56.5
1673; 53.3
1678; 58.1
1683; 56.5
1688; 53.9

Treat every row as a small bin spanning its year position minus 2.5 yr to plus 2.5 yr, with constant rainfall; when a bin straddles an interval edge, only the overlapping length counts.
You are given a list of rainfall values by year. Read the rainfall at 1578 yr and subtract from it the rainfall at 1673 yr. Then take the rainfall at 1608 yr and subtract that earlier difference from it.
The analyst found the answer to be 56.9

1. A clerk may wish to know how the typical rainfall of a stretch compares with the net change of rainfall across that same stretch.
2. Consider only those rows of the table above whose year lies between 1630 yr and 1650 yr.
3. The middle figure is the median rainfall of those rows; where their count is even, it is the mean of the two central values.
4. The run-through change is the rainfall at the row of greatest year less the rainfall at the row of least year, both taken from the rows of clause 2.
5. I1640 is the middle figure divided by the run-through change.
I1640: -36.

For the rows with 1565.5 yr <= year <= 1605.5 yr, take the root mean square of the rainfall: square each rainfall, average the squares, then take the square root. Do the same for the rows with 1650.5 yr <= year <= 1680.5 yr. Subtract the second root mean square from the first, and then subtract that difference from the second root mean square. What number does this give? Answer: 49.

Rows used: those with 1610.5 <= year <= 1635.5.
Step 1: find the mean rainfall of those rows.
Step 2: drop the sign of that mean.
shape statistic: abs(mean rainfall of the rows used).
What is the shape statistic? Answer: 60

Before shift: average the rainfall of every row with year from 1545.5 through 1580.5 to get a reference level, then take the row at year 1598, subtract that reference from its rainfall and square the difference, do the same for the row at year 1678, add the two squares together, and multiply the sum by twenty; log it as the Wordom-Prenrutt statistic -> 653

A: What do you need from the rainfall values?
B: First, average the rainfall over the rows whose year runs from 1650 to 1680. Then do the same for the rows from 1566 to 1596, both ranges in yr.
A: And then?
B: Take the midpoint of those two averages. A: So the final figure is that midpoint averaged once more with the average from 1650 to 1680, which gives 55.7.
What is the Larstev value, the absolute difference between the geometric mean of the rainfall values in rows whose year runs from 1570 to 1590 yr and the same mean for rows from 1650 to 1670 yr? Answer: 4.8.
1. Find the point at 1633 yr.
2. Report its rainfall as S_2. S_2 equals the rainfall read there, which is 53.9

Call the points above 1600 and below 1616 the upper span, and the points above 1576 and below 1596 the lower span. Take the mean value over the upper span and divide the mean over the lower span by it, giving 0.99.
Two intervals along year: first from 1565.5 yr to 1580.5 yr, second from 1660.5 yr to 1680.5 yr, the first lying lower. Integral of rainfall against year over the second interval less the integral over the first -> 252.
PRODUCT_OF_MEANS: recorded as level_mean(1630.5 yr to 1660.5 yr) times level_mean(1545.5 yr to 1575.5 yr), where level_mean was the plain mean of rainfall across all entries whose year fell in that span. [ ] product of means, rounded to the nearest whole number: 3205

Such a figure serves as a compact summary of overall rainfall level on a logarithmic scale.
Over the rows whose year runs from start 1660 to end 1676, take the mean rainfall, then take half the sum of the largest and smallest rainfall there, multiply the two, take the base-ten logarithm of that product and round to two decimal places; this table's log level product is 3.48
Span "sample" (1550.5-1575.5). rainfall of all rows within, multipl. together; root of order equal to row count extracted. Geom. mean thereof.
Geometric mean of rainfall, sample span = 57.8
